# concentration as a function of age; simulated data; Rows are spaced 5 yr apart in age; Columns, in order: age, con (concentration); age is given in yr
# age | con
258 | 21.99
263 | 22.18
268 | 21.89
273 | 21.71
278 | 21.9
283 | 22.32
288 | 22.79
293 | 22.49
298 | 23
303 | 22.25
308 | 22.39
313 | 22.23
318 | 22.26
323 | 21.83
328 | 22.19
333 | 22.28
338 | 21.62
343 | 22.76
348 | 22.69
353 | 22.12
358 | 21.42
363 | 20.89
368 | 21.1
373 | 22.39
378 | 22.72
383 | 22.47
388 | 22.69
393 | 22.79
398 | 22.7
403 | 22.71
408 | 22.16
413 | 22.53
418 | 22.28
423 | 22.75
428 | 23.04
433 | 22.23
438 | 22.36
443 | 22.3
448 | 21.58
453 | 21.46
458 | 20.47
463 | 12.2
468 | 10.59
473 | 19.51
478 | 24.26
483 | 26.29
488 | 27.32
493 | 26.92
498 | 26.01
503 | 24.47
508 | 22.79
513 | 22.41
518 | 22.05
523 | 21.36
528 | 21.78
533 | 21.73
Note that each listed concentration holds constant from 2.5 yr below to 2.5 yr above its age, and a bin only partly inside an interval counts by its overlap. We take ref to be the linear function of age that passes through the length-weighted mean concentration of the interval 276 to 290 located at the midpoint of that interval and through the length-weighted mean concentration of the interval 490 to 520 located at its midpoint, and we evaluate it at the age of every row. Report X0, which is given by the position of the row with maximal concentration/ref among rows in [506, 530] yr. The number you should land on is 508 yr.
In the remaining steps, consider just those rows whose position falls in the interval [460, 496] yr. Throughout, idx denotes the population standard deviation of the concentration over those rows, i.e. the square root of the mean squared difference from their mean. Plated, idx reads 7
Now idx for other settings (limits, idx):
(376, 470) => 3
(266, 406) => 1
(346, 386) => 1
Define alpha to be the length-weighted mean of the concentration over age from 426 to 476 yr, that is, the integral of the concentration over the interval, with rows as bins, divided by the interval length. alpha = 19.6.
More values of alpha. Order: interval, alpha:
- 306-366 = 22.0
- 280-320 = 22.5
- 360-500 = 22.0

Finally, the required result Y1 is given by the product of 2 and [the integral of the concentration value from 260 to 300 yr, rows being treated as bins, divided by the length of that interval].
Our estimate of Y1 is 44.5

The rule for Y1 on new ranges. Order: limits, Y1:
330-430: 44.6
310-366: 44.0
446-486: 39.2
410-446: 45.0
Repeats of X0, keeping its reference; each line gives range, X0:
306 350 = 343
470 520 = 488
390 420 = 393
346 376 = 348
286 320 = 298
